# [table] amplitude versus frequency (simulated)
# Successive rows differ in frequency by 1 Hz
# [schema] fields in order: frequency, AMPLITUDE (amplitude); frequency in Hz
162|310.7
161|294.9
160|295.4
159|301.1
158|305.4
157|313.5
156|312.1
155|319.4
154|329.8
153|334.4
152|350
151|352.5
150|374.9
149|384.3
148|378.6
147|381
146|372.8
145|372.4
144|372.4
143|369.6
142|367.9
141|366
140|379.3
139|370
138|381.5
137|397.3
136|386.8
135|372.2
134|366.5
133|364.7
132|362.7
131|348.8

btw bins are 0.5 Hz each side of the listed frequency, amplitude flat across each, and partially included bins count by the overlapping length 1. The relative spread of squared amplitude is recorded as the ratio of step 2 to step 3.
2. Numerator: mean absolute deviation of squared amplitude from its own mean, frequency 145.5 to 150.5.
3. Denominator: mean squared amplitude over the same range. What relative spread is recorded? 0.019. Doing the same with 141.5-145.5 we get 0.010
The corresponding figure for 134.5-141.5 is 0.043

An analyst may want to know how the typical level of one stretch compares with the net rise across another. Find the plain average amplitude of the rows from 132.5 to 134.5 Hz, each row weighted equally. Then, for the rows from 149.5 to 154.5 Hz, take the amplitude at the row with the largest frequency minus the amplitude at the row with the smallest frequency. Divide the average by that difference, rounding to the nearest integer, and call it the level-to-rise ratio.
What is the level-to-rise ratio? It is -8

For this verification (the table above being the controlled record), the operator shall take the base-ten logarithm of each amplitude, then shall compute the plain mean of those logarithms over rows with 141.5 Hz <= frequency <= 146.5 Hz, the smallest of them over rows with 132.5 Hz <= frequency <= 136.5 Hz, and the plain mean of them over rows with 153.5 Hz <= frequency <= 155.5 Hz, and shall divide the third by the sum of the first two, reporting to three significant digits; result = 0.489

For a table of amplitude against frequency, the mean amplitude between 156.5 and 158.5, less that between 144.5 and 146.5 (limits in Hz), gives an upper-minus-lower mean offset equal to -63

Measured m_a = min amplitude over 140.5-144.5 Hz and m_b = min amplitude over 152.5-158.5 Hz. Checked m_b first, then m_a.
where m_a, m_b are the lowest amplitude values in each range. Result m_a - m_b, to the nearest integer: 61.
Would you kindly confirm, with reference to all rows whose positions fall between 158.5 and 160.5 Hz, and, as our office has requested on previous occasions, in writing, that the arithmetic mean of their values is 298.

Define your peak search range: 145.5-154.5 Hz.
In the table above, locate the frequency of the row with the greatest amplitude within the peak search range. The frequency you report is 149 Hz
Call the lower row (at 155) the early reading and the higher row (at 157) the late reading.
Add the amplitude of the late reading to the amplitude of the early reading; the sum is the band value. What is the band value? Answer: 633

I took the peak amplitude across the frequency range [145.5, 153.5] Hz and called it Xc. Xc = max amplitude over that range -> 384.3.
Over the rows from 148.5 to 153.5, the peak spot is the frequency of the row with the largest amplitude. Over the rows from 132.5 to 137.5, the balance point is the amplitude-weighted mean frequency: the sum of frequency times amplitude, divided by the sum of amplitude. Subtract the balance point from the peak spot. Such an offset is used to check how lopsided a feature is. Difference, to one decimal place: 14.0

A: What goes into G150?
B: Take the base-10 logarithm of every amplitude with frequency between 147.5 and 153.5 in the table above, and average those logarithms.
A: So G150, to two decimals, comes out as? 2.56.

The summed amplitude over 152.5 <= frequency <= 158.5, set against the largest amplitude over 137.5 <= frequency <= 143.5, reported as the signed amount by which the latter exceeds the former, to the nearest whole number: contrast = -1533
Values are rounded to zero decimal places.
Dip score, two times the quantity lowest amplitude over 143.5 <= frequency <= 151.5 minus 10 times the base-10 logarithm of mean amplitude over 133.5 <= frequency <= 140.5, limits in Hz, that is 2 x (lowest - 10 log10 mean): 653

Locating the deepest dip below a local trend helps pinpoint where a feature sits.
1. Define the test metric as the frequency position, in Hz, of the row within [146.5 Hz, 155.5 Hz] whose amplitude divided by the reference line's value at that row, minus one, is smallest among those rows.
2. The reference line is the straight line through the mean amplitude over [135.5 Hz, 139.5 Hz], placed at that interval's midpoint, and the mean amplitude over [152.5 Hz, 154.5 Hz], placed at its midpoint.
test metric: 155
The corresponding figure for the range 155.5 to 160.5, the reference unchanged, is 160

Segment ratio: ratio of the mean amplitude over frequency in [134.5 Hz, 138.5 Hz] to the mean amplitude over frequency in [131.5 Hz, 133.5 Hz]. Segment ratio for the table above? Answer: 1.06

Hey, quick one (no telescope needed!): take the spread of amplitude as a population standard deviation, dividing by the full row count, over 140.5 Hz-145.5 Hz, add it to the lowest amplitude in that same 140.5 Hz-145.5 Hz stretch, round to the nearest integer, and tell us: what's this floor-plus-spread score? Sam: 369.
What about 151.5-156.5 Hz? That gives 325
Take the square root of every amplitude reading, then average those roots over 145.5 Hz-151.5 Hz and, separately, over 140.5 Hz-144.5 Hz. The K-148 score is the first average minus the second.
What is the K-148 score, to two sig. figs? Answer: 0.13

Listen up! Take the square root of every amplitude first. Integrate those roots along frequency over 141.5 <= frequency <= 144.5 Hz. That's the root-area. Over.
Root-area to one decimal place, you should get 57.7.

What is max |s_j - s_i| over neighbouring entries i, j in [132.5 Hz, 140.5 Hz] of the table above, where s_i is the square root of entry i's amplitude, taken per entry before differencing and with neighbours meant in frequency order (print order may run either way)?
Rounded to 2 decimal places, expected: 0.40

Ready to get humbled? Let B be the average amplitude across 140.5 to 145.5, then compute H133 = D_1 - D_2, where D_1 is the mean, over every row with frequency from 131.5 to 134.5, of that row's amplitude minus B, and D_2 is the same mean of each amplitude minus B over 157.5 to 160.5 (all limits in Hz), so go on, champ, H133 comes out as 64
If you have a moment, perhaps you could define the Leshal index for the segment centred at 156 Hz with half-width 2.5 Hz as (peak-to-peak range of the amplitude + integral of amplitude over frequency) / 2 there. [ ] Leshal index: 802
